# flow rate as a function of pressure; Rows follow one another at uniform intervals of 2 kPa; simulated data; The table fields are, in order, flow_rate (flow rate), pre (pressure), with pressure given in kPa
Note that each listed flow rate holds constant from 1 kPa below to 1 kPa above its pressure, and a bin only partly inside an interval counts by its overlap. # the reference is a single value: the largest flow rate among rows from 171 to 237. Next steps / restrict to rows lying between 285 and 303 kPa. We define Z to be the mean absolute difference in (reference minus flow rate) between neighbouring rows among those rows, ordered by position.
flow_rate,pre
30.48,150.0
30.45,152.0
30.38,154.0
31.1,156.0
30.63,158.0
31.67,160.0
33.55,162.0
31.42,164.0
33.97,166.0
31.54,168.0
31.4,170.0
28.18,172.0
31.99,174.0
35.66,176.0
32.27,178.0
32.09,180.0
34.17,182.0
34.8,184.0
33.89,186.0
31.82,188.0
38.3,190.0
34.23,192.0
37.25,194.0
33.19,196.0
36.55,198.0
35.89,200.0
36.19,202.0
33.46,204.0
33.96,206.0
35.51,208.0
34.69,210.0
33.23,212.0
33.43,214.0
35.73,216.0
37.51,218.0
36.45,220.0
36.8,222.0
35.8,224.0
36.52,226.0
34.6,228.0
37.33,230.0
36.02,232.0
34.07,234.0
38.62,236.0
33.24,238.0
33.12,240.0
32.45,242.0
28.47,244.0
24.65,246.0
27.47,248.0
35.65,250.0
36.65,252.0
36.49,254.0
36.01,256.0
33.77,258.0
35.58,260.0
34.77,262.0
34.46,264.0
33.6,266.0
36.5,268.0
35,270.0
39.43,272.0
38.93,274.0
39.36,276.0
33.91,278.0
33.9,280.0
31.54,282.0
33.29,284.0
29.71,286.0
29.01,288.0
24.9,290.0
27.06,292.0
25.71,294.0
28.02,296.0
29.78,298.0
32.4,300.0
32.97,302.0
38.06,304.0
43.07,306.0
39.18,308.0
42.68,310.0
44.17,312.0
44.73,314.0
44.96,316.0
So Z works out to 1.95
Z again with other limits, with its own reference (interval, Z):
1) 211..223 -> 1.14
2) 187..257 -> 2.22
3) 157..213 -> 2.19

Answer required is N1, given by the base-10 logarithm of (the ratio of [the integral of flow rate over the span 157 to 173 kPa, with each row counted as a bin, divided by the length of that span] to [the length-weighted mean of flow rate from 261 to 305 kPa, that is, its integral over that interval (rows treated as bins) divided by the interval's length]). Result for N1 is -0.02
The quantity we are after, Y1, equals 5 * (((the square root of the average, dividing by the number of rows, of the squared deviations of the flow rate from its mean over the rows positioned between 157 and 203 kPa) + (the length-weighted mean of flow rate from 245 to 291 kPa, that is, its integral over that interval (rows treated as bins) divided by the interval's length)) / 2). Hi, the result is 90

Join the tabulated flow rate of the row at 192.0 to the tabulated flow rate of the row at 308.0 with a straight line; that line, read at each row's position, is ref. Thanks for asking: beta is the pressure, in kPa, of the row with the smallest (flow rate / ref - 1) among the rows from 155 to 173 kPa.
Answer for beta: 172.0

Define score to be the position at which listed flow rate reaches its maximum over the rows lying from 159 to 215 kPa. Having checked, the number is 190.0 kPa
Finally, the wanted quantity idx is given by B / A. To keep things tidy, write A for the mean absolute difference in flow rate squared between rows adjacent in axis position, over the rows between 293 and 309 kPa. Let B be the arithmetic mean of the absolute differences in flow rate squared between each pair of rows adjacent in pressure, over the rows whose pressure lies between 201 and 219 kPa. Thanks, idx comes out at 0.46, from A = 216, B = 99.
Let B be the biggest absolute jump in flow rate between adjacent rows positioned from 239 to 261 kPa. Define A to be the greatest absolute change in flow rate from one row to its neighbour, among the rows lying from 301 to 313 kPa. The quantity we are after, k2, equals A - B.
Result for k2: -3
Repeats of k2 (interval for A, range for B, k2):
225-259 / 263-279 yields 3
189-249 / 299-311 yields 0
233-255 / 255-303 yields 3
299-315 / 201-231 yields 2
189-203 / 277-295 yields 0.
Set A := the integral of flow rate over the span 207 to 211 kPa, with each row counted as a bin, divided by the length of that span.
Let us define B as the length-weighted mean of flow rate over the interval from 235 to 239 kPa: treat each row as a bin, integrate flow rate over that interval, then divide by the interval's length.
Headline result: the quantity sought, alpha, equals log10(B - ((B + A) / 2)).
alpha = -0.4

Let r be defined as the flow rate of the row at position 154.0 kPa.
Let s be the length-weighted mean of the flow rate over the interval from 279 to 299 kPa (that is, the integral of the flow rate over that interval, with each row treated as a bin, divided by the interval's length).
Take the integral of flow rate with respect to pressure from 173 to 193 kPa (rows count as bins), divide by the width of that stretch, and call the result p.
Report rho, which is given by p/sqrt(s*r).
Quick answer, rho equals 1.14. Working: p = 33.9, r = 30.38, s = 29.3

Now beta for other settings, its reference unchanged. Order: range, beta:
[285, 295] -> 290.0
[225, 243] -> 242.0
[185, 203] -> 188.0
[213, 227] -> 214.0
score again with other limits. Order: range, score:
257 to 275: 272.0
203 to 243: 236.0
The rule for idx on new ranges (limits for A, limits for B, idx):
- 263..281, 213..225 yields 0.64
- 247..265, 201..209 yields 0.89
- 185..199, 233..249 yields 0.72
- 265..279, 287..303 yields 0.64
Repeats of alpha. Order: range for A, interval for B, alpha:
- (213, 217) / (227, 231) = -0.2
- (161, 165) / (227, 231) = 0.2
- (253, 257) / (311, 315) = 0.6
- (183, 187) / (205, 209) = -0.7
